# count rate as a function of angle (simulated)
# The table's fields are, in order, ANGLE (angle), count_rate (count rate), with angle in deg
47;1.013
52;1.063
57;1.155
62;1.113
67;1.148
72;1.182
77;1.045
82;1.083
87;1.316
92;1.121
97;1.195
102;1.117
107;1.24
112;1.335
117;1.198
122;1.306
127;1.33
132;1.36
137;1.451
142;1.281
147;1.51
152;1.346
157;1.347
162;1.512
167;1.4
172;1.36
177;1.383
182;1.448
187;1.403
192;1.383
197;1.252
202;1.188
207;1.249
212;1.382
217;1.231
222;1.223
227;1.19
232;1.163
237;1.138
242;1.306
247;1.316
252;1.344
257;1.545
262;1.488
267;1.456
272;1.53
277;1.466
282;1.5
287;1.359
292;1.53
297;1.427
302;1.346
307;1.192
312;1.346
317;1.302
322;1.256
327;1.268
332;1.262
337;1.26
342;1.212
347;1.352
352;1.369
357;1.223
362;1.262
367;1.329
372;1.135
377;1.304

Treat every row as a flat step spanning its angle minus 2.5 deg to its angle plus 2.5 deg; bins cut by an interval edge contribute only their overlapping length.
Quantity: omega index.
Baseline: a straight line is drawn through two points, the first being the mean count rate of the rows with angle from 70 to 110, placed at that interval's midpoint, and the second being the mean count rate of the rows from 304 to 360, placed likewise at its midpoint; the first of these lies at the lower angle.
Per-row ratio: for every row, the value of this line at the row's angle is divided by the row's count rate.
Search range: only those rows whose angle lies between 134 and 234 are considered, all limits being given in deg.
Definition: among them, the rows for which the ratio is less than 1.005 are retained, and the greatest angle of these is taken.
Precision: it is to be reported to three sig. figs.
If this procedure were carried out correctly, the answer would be 222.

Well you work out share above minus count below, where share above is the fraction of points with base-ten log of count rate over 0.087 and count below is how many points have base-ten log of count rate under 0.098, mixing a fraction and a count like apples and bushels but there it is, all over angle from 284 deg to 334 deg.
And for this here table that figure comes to -0.1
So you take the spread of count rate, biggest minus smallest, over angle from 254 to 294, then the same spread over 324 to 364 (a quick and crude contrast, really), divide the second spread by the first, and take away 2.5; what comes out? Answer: -1.7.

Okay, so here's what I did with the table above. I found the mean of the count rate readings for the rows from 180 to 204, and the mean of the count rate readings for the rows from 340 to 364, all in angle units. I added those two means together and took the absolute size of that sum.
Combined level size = 2.62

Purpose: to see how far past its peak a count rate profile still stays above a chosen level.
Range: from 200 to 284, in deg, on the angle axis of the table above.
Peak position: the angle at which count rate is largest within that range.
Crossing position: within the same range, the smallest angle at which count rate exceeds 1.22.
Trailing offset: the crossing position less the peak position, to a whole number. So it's -50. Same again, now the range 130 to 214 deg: -30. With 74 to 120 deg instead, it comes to -25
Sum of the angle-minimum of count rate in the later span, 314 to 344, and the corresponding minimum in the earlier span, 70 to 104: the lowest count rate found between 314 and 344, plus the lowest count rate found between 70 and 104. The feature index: 2.26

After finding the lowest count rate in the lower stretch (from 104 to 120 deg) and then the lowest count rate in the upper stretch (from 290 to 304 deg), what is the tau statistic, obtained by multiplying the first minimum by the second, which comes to 1.61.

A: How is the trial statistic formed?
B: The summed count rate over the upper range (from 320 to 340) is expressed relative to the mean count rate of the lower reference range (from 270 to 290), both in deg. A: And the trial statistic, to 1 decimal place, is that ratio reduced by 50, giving -46.6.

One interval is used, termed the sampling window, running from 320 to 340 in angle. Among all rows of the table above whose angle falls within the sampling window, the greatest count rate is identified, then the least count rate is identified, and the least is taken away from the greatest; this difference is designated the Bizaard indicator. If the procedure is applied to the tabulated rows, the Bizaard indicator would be 0.01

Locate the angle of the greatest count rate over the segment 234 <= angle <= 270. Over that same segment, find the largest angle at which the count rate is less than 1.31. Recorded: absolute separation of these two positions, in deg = 15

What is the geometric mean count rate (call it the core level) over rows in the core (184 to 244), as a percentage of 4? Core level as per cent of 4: 31.4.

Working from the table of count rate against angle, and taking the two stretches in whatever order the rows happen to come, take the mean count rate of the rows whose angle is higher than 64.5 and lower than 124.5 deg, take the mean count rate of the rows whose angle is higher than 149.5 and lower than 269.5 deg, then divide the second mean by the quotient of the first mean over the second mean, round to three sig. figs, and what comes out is 1.50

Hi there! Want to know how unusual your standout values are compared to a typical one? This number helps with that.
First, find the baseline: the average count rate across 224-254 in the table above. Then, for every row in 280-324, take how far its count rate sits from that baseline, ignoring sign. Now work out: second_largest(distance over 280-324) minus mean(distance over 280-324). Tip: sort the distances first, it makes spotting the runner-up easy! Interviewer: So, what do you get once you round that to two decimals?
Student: 0.13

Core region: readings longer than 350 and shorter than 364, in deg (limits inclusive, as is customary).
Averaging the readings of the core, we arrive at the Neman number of 1.28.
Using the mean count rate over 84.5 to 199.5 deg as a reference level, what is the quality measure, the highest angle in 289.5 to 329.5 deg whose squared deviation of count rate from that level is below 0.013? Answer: 327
